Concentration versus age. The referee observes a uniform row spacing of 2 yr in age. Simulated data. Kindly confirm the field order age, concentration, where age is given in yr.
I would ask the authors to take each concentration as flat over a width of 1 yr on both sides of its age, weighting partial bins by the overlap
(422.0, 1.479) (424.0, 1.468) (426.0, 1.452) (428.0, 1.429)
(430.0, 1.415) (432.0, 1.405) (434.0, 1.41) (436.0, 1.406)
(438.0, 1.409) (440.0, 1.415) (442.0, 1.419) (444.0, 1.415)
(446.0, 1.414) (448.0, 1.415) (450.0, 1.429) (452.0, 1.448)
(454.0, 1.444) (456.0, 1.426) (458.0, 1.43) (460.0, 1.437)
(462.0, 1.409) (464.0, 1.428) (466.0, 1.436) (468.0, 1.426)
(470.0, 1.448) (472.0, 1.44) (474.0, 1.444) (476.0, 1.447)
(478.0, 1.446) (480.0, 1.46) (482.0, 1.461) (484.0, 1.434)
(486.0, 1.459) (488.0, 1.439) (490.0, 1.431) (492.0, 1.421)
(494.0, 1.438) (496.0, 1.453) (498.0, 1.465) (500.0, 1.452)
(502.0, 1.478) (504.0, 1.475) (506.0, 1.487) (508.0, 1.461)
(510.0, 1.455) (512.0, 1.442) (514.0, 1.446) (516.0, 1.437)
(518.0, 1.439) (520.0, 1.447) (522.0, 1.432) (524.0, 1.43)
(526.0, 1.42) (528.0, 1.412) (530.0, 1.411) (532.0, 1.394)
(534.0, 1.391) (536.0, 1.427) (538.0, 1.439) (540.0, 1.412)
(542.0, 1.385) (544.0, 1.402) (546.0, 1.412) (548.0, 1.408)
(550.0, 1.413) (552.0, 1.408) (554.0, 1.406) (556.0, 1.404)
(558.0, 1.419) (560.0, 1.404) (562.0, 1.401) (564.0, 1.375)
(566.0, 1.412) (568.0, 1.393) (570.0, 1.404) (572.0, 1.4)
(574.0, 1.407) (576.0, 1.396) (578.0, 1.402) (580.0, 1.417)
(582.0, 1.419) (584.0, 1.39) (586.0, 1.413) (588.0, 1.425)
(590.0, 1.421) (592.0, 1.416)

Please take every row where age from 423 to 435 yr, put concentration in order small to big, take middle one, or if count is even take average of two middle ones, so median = 1.42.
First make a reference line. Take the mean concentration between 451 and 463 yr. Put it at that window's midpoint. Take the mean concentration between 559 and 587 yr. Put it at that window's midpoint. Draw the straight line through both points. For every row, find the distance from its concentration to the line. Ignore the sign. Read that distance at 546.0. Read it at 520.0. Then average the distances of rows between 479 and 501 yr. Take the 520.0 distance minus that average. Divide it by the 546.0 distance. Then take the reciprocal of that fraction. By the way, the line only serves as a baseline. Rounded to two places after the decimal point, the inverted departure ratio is 0.35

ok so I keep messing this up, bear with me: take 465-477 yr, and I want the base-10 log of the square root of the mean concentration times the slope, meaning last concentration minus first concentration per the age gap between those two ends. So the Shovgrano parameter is -1.40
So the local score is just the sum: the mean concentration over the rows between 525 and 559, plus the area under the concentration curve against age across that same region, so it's 49.34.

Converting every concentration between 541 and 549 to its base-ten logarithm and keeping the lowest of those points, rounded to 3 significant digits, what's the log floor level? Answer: 0.141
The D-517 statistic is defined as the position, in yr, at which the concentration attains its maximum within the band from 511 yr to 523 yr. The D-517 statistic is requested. 520.0 yr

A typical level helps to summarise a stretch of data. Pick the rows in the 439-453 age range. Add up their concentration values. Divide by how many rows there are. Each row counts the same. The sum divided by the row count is 1.42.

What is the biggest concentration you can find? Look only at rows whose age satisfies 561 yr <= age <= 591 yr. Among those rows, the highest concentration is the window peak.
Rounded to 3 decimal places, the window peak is 1.425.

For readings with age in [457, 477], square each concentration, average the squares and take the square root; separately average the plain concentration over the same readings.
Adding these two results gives 2.87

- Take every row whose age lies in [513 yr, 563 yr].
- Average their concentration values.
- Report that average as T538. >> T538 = 1.42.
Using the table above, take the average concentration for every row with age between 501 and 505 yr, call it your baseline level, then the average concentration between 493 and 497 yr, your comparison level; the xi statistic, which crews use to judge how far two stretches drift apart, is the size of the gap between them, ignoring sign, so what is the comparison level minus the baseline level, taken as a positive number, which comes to 0.031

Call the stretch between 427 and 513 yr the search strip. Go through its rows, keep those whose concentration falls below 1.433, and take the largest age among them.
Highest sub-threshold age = 492.0 yr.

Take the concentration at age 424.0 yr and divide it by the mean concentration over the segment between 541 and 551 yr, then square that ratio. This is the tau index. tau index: 1.09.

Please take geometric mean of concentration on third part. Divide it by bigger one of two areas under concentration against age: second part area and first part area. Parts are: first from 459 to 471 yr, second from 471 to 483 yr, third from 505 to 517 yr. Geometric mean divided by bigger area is 0.0836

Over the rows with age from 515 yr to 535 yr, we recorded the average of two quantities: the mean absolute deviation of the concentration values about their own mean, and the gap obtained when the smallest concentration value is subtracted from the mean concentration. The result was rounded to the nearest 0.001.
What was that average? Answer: 0.023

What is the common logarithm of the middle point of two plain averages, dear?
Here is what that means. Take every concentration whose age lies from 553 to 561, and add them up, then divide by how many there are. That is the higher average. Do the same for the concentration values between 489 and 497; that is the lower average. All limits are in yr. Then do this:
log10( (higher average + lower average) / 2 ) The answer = 0.1529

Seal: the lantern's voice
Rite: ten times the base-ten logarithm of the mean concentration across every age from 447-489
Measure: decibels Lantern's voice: 1.58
